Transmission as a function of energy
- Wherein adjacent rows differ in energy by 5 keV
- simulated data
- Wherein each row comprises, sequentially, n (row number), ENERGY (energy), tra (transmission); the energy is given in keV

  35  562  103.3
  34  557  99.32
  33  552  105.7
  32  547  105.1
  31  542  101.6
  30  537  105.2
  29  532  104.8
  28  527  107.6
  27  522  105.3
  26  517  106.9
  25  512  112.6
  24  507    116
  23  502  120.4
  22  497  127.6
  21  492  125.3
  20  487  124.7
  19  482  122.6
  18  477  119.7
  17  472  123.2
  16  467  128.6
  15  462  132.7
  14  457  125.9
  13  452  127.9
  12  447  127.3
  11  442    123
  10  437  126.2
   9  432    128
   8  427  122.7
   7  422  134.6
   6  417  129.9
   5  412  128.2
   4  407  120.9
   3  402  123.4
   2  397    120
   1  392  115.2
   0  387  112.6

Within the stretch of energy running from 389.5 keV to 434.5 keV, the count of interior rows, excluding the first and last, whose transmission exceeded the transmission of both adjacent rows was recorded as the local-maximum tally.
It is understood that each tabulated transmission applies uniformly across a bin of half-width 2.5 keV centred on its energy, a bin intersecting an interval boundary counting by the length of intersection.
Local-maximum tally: 2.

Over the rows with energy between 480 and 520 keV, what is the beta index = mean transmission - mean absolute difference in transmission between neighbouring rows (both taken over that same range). 116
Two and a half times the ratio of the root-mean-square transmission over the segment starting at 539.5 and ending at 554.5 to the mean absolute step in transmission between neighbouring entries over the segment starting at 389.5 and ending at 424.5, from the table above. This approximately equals 64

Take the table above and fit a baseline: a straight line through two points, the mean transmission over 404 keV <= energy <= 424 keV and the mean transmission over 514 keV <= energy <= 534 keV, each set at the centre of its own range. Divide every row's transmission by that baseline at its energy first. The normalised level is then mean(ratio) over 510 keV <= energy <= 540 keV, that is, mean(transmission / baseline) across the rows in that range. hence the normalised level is 1.01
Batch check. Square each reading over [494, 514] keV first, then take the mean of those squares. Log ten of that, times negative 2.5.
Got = -10.4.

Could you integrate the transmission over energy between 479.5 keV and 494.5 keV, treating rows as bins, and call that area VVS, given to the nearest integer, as 1863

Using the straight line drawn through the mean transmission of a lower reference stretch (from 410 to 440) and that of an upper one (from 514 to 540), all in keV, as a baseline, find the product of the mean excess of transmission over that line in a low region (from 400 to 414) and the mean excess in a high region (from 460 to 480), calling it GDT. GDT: -60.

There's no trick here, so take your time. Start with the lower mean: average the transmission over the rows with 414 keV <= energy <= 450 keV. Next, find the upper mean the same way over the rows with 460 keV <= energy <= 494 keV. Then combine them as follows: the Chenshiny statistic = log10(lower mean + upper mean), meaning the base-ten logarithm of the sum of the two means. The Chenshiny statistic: 2.40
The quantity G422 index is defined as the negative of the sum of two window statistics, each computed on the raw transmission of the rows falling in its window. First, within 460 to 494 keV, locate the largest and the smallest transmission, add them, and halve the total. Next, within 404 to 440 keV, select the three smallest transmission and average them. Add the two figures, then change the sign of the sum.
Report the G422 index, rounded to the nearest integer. -249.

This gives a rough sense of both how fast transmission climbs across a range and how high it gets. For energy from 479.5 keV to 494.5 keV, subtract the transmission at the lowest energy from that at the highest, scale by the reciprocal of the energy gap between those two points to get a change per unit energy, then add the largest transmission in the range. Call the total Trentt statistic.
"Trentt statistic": 126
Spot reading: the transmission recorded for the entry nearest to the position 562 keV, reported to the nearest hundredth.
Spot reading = 103.30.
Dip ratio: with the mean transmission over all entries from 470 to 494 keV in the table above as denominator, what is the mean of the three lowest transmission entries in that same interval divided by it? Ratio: 0.990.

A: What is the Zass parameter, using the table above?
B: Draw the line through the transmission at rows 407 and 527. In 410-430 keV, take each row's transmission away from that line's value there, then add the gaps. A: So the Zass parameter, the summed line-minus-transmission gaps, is -37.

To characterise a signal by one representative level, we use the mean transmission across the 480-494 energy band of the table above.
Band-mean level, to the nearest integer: 124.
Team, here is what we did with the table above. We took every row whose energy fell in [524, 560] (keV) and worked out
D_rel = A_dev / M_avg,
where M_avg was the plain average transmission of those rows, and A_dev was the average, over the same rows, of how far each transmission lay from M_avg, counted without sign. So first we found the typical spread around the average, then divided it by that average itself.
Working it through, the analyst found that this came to 0.020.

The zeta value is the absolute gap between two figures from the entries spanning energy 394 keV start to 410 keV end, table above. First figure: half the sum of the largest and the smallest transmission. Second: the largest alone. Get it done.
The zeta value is 1.7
